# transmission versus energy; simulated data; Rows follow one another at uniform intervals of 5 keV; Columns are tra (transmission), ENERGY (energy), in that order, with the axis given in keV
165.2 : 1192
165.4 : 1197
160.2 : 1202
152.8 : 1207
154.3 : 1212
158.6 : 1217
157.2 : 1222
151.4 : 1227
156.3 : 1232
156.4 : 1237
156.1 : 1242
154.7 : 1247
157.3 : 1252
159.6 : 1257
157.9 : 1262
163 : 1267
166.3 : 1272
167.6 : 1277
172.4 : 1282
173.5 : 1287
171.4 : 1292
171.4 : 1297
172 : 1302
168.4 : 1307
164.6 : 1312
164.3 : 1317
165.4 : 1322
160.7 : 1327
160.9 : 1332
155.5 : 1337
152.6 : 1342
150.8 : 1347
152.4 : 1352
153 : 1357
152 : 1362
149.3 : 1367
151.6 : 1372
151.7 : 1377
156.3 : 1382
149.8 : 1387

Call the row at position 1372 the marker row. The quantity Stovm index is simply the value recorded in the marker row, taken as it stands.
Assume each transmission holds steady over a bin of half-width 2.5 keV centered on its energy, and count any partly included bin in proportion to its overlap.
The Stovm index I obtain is 151.6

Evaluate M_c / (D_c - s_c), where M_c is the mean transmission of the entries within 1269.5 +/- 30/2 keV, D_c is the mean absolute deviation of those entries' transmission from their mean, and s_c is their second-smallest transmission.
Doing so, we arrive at -1.06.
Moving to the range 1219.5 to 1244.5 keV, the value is -1.01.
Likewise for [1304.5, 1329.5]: -1.01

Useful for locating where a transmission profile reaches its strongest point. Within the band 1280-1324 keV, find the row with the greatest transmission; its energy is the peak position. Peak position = 1287 keV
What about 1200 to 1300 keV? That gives 1287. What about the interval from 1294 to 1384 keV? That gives 1302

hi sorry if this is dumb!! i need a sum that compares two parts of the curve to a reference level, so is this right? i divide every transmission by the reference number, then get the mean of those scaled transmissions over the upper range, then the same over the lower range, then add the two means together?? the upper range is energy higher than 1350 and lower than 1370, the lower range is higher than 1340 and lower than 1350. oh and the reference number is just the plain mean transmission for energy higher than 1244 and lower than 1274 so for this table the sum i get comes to 1.90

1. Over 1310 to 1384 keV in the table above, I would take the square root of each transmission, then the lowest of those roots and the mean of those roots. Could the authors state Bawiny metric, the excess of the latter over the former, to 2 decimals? 0.27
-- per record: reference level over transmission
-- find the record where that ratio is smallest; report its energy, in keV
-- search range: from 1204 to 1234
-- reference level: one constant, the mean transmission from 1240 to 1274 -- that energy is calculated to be 1217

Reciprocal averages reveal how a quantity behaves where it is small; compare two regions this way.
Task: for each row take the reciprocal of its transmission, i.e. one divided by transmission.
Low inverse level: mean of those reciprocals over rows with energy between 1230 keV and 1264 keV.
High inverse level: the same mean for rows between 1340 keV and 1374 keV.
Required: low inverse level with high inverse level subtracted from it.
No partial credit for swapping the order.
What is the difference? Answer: -0.0002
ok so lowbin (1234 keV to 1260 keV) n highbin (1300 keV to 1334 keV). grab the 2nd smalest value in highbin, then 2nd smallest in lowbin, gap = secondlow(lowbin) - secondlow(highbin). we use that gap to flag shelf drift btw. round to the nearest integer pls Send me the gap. -5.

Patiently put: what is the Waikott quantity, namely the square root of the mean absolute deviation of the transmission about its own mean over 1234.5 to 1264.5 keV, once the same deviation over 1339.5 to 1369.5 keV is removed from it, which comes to 0.4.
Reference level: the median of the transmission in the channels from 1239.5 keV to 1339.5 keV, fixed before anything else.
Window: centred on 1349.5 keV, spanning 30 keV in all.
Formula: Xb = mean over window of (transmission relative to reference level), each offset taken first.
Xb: -12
